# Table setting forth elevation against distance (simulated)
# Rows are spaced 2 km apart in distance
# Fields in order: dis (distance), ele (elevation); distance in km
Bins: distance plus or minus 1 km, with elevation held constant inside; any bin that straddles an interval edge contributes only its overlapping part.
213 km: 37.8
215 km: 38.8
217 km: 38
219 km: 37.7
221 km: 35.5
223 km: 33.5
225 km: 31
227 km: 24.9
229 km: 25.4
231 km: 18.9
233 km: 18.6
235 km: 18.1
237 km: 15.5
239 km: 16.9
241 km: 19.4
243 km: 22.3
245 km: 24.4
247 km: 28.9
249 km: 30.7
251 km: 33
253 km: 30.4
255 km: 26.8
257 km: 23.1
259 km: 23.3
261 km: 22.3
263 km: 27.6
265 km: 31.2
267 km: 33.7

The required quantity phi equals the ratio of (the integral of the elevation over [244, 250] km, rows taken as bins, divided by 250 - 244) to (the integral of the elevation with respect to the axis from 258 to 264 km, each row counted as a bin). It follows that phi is 0.19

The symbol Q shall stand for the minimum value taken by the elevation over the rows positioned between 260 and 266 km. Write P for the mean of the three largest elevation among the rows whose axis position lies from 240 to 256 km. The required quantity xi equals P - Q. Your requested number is 9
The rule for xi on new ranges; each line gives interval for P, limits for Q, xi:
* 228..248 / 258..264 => 4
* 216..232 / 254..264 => 15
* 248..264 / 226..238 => 16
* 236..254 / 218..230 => 6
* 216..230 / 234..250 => 22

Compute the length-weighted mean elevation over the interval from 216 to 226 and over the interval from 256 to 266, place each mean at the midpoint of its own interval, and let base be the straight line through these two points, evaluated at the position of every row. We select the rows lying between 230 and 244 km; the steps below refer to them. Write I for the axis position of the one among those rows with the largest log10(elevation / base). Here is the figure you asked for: 243 km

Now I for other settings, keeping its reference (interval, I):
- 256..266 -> 265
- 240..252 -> 251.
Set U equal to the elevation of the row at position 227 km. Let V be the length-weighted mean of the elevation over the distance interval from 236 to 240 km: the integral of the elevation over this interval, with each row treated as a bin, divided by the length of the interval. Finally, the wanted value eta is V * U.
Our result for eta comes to 403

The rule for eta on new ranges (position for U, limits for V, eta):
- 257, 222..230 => 663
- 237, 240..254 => 419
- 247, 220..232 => 815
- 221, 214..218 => 1363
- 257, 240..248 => 549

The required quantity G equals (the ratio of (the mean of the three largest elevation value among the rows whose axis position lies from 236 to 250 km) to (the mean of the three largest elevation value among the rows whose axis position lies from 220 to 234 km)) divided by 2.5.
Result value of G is 0.34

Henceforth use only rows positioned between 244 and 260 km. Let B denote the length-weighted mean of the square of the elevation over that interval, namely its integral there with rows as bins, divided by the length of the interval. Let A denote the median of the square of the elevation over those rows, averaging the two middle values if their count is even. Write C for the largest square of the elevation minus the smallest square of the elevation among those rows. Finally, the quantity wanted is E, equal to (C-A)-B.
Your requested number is -994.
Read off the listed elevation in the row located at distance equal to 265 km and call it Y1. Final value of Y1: 31.2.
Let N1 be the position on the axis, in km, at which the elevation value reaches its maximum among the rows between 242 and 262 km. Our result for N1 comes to 251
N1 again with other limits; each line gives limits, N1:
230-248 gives 247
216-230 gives 217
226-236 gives 229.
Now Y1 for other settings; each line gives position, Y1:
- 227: 24.9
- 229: 25.4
